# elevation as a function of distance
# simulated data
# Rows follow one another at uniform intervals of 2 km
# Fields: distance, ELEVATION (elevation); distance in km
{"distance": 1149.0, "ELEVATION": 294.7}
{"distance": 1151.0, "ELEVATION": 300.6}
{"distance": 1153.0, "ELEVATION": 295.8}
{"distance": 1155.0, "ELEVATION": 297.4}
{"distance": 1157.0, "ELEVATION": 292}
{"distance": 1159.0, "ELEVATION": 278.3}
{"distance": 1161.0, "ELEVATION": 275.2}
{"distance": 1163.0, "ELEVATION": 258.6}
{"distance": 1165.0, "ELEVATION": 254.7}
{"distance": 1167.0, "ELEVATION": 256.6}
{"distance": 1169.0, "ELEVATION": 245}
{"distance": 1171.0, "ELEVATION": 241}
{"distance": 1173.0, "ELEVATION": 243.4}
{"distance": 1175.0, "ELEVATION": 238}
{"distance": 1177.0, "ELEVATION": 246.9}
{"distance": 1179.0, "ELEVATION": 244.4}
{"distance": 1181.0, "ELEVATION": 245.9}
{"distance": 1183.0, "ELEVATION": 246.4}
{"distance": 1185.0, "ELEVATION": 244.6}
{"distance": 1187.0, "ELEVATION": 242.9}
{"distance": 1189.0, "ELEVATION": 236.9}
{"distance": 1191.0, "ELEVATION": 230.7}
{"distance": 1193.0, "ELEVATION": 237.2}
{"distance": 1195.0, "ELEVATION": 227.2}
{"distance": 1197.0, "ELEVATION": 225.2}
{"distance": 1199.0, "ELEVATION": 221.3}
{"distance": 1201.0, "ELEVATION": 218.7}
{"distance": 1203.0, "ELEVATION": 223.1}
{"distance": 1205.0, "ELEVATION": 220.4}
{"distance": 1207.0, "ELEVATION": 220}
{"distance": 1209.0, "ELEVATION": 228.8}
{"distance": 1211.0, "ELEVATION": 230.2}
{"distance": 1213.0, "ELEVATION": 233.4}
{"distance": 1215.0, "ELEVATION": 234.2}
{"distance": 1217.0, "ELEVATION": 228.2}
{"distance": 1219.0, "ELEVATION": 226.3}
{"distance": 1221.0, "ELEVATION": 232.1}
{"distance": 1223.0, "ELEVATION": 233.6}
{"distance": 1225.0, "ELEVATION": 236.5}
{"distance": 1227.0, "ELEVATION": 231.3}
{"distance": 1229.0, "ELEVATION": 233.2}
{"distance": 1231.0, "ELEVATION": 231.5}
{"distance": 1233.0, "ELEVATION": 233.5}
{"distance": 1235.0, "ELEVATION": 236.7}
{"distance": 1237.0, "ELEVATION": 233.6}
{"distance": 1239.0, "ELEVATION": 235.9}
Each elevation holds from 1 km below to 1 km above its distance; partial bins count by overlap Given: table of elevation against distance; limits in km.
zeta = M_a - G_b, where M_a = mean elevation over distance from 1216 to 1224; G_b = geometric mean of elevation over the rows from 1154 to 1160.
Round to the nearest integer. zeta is -59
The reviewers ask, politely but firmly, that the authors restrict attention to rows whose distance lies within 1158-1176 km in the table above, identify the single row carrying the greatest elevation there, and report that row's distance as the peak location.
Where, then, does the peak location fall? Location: 1159.0 km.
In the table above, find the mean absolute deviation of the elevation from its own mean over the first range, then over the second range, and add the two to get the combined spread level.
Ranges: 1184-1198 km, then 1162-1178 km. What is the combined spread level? 13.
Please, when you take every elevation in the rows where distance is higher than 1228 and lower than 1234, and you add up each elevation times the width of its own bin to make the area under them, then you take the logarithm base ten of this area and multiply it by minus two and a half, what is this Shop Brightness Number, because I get -7.86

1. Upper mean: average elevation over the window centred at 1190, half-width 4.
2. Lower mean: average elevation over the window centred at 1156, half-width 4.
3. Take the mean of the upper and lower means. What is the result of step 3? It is 264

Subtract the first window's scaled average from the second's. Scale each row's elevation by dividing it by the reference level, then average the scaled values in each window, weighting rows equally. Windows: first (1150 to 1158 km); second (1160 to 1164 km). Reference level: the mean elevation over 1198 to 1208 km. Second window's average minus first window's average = -0.13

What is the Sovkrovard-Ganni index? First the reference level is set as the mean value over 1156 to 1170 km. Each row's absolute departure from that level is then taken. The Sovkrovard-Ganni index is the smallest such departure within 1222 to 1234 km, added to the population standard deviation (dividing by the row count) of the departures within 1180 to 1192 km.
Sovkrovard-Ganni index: 34.9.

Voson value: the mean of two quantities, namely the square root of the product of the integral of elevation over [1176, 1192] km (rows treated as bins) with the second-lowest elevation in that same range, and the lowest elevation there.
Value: 595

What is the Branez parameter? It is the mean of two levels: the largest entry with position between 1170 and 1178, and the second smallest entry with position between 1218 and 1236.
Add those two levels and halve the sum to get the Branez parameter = 239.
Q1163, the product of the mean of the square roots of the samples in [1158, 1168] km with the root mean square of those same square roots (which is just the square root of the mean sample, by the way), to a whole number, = 265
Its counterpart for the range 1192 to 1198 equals 230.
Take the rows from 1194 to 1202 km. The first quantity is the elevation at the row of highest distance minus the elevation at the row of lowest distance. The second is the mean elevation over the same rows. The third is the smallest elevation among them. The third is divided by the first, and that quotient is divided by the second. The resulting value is -0.1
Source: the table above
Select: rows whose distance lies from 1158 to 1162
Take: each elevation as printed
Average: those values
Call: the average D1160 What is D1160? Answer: 277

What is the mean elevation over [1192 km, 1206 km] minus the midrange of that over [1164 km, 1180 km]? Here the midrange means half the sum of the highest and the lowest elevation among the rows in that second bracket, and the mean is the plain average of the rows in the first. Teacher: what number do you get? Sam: -23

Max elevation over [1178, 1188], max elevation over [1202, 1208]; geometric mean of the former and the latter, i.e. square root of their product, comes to 234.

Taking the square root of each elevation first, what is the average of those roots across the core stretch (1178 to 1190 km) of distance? 15.6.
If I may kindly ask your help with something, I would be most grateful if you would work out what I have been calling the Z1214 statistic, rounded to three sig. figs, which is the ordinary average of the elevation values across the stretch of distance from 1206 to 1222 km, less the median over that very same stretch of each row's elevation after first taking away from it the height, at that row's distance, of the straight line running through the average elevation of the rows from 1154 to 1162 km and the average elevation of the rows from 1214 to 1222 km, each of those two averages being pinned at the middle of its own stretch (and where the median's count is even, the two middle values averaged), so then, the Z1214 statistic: 232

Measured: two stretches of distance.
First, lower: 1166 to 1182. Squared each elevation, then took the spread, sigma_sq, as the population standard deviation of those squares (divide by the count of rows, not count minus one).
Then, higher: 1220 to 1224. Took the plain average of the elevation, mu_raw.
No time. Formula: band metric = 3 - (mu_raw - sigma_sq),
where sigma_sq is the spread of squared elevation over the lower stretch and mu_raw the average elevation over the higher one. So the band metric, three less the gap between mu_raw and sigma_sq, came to 2289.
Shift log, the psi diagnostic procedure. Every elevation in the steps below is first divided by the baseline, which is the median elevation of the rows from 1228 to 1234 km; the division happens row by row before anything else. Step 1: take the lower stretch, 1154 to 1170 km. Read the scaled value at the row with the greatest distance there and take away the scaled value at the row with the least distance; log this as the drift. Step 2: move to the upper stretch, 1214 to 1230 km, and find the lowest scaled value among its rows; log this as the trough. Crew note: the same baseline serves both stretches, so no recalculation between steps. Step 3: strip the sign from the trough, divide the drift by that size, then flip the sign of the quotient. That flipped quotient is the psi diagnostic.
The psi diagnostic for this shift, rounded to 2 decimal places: 0.23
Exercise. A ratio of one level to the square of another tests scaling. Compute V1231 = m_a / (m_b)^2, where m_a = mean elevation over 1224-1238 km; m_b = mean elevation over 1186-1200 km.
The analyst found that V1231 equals 0.0044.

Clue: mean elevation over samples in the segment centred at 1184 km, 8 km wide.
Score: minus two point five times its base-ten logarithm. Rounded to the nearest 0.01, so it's -5.97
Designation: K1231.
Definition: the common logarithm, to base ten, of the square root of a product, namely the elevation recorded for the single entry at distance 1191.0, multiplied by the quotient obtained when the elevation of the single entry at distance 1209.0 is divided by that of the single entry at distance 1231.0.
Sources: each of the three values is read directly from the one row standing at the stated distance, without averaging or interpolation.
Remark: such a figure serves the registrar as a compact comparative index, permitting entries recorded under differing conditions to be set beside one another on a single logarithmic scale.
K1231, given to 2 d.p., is 1.18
